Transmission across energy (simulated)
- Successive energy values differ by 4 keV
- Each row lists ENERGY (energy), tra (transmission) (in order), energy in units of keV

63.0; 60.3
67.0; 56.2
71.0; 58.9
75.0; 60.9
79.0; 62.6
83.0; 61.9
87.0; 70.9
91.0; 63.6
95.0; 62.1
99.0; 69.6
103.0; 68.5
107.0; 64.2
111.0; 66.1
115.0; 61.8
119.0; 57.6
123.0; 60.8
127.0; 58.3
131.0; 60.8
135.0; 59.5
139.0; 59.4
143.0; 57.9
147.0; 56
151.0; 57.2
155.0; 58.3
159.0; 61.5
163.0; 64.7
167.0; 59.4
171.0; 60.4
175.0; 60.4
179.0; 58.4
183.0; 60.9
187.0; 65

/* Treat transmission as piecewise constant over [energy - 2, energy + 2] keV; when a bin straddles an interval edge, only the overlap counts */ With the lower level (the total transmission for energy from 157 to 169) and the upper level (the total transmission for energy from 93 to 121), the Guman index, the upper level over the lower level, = 2.4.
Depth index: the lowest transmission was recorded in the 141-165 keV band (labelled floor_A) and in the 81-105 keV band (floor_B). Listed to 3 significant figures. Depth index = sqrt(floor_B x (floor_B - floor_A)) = 19.1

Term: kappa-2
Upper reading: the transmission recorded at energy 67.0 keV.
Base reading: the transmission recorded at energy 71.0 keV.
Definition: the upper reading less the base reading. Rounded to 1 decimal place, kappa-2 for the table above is -2.7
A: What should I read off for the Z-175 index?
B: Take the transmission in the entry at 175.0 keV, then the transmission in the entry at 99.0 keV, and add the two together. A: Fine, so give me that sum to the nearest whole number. 130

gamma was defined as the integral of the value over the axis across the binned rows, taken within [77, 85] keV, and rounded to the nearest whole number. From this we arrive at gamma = 498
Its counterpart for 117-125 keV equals 474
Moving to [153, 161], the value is 479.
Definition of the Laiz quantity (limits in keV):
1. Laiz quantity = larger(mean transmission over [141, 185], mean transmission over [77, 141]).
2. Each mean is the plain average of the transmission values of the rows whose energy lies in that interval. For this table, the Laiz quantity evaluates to 63.0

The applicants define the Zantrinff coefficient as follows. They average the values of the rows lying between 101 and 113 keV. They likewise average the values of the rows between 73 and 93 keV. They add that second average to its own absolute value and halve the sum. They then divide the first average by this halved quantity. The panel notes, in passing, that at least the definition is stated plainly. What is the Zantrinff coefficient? 1.04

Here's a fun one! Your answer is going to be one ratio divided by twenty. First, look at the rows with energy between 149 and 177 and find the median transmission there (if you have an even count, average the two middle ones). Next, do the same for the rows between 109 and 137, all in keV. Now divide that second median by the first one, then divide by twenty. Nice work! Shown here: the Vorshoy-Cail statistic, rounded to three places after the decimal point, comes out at 0.050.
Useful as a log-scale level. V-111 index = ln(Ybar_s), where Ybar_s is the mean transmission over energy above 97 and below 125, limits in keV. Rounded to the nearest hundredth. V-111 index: 4.16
